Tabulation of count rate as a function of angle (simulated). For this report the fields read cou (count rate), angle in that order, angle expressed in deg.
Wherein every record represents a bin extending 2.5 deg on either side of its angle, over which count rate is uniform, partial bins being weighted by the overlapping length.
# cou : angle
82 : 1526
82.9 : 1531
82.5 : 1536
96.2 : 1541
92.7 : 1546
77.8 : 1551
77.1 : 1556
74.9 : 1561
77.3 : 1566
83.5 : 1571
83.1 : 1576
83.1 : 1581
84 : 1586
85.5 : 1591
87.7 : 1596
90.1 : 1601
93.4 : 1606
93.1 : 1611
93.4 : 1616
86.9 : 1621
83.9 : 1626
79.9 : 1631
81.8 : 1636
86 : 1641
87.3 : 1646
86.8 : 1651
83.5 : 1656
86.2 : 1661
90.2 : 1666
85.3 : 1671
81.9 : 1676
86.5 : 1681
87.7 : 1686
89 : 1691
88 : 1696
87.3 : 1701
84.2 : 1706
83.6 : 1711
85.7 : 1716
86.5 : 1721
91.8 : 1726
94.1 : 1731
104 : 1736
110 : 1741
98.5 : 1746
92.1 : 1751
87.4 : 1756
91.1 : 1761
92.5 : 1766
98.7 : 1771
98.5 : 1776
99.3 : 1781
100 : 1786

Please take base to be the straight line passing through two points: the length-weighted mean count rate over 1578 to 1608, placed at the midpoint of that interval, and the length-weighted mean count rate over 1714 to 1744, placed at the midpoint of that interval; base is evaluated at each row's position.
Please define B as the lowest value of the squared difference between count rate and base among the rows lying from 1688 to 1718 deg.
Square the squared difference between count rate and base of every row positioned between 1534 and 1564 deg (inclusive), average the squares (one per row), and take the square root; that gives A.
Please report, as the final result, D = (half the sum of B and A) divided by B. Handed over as 3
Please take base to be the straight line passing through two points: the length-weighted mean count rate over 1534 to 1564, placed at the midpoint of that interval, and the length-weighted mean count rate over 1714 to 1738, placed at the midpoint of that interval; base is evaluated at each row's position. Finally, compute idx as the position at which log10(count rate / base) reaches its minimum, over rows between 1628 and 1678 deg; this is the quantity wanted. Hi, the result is 1676 deg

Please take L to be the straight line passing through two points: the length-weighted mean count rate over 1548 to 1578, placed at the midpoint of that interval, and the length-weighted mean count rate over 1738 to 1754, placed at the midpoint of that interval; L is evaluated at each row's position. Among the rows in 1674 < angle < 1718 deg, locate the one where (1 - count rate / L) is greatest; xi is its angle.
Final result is 1711 deg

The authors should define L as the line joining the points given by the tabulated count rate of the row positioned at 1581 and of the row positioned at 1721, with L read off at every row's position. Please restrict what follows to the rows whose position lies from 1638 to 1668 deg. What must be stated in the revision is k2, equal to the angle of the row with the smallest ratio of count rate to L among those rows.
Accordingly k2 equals 1656 deg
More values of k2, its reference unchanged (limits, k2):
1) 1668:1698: 1676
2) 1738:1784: 1756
